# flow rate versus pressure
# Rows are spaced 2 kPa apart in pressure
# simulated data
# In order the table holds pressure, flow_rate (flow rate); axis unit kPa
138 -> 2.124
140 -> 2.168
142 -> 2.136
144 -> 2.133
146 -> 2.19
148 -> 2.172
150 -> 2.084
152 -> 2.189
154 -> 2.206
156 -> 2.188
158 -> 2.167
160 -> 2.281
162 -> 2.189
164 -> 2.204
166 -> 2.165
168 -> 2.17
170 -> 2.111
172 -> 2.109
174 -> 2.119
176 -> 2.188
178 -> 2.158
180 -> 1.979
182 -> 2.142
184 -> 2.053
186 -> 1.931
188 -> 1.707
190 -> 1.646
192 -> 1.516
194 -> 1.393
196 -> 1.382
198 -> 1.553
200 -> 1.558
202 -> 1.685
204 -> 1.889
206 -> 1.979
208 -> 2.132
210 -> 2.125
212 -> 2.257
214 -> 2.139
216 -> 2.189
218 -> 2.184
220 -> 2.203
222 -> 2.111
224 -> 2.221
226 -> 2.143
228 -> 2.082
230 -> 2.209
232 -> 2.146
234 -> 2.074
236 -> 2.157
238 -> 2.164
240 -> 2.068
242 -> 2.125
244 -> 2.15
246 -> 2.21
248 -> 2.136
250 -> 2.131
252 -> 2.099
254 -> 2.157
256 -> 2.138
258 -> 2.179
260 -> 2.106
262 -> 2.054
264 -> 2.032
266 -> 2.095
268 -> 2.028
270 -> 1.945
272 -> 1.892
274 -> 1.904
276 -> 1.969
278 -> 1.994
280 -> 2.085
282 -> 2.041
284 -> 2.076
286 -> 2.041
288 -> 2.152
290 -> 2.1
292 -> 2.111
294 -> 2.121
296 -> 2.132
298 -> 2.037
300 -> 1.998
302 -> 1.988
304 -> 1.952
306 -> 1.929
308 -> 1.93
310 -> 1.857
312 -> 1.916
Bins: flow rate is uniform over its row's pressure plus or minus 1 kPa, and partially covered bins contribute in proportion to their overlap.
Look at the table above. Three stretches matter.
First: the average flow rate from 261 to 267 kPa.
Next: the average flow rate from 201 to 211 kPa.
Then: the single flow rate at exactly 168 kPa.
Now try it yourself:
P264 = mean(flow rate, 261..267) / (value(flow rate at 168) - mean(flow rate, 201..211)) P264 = 10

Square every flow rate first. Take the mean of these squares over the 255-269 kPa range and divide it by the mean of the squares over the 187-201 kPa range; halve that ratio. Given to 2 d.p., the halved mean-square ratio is 0.92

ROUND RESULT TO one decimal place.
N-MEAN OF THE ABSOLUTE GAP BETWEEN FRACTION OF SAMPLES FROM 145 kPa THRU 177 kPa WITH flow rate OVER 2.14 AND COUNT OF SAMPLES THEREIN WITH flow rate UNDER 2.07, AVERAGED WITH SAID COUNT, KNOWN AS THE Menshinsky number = 0.4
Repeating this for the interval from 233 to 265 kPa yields 2.8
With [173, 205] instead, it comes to 11.9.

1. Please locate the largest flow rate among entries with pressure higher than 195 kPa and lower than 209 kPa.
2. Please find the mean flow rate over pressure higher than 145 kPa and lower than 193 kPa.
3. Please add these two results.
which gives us 4.21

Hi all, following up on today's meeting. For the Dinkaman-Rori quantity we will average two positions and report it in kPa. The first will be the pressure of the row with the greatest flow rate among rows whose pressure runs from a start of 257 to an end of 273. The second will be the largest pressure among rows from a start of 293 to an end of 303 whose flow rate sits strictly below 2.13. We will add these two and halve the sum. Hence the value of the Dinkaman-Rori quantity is 280 kPa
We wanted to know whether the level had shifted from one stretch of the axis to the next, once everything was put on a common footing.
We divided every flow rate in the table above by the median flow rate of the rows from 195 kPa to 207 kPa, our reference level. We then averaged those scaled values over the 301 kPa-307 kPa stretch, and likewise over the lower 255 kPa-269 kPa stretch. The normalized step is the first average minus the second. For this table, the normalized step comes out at -0.08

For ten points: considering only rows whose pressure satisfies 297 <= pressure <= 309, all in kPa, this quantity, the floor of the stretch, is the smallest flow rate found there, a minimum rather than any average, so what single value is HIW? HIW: 1.929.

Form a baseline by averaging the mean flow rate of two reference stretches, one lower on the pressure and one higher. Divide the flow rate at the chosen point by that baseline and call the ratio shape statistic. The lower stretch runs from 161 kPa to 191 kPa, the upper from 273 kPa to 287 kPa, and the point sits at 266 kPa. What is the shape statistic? 1.03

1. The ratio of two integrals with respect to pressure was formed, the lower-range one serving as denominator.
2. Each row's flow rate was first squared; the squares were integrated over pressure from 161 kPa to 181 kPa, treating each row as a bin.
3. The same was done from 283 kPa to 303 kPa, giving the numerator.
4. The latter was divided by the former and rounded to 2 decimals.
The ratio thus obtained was 0.94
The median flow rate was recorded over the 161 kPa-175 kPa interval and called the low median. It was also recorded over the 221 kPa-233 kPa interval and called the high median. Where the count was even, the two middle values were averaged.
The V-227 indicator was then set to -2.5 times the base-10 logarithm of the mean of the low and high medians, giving -0.833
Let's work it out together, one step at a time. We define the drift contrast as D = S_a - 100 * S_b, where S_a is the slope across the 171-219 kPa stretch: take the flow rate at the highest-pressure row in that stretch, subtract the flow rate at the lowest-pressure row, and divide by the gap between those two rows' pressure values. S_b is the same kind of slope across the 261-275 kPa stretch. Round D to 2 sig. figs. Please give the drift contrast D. 1.3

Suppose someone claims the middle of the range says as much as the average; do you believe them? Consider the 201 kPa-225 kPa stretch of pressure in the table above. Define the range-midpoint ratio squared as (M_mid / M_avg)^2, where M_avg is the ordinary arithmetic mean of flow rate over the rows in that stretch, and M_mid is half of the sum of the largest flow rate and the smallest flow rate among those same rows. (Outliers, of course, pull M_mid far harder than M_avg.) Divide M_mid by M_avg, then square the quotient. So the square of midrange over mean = 0.887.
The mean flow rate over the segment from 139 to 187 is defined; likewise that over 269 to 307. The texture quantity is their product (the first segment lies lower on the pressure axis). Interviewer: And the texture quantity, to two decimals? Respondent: 4.34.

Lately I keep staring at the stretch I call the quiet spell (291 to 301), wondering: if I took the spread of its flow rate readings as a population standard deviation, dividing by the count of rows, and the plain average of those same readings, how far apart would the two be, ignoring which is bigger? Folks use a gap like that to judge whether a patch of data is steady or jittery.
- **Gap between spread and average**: 2.03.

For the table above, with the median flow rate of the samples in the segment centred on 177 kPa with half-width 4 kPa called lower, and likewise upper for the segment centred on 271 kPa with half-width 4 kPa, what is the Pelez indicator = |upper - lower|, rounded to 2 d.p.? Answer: 0.21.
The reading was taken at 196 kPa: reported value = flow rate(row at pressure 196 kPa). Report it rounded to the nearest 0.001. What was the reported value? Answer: 1.382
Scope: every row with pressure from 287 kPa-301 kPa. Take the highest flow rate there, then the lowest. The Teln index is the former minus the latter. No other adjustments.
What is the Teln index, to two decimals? 0.15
